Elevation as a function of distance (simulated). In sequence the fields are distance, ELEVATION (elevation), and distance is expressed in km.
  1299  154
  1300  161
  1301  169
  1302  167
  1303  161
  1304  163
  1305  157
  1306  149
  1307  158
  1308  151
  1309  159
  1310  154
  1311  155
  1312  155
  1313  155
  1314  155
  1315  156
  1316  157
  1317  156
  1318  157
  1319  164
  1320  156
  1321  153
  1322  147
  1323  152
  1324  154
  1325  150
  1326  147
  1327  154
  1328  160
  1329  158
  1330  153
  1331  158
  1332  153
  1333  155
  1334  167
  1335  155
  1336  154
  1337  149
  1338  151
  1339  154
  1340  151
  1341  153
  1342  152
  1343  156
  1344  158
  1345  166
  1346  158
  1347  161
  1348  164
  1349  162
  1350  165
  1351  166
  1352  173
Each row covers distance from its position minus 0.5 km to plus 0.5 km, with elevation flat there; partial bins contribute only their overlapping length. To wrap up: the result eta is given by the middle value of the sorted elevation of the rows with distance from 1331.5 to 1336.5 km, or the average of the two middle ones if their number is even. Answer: 155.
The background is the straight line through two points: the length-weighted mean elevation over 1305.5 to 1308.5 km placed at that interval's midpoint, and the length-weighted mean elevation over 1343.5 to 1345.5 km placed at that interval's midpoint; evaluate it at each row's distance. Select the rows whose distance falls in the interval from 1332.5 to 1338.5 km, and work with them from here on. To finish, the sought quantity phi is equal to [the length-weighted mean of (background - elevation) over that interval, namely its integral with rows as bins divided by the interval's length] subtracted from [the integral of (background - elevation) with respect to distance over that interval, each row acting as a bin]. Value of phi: 23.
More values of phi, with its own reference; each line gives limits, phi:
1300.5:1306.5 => -46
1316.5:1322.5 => 1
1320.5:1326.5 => 31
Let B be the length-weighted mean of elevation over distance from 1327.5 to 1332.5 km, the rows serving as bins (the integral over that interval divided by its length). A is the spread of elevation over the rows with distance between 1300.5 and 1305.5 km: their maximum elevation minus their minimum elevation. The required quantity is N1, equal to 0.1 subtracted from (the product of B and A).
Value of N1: 1877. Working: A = 12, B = 156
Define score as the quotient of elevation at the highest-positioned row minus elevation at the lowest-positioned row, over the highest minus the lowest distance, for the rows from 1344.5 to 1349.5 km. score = -1.0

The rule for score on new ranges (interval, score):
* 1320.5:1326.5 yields -1.2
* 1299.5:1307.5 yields -0.4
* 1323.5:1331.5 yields 0.6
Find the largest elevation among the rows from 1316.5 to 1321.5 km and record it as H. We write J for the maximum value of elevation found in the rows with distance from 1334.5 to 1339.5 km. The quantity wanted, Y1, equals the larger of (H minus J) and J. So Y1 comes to 155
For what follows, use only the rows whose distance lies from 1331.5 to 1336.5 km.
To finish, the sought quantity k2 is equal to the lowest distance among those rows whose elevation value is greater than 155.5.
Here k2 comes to 1334 km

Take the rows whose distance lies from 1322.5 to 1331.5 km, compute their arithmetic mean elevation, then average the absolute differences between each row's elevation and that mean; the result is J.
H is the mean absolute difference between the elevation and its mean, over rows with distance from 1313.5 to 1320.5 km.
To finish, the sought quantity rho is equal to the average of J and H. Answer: 2.5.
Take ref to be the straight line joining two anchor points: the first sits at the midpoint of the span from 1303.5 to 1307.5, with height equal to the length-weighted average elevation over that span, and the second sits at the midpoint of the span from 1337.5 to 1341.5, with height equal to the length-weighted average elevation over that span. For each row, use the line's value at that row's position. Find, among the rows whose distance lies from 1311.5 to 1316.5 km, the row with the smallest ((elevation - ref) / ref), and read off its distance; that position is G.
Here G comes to 1312 km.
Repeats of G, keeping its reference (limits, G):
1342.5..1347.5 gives 1343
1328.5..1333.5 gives 1330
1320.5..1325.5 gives 1322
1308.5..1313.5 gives 1310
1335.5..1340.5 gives 1337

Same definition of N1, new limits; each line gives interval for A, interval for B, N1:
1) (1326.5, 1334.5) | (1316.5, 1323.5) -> 2170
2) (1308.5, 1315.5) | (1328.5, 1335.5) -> 785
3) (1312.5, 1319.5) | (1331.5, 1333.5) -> 1386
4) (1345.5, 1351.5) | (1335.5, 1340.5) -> 1214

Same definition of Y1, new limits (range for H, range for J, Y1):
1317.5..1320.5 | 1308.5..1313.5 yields 159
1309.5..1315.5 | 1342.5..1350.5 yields 166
